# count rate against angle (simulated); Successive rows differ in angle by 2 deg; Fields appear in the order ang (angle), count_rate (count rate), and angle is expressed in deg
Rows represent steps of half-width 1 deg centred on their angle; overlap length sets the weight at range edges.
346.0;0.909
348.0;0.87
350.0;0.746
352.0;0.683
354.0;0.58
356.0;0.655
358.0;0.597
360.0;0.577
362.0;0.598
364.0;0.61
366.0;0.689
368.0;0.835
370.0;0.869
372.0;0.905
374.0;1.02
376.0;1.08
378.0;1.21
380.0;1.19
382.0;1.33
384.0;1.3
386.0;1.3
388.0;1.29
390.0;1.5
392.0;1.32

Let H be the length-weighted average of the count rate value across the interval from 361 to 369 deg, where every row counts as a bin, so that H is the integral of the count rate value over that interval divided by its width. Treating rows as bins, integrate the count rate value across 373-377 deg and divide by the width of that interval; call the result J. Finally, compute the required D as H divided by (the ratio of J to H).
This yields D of 0.4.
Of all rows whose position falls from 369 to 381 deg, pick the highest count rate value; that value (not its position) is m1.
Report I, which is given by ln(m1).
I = 0.19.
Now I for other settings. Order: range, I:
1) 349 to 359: -0.29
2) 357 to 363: -0.51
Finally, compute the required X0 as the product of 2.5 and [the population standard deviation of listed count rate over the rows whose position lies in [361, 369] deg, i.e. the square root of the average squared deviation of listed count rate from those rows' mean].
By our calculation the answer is 0.236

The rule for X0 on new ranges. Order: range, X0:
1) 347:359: 0.245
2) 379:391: 0.231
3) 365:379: 0.400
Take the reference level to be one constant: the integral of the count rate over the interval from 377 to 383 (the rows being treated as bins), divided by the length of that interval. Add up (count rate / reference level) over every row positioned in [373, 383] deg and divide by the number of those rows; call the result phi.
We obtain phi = 0.94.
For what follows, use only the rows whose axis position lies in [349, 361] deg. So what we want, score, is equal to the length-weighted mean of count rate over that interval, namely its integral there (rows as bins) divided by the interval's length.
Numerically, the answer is 0.64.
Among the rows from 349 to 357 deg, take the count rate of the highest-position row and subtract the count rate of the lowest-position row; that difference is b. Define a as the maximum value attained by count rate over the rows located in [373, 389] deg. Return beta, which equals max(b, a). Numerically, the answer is 1.33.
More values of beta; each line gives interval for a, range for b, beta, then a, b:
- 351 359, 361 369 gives 0.68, 0.683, 0.24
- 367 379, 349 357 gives 1.21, 1.21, -0.09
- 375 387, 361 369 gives 1.33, 1.33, 0.24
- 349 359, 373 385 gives 0.75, 0.746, 0.28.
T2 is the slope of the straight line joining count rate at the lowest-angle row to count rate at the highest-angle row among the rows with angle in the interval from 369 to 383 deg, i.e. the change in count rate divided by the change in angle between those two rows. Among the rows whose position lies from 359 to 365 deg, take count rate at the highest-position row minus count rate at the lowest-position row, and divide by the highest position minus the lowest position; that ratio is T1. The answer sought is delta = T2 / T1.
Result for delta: 5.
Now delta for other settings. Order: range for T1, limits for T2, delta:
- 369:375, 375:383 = 1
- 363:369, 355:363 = 0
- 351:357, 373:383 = -6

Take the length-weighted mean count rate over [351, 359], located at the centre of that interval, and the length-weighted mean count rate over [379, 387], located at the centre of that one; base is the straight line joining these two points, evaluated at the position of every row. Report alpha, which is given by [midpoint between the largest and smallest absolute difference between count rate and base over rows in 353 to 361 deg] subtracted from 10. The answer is 9.91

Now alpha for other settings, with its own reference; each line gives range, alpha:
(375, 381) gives 9.97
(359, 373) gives 9.84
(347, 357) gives 9.80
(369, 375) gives 9.92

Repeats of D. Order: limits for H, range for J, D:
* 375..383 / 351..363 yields 2.4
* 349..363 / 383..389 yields 0.3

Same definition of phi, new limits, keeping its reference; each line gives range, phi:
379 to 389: 1.03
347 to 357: 0.57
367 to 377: 0.76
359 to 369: 0.53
